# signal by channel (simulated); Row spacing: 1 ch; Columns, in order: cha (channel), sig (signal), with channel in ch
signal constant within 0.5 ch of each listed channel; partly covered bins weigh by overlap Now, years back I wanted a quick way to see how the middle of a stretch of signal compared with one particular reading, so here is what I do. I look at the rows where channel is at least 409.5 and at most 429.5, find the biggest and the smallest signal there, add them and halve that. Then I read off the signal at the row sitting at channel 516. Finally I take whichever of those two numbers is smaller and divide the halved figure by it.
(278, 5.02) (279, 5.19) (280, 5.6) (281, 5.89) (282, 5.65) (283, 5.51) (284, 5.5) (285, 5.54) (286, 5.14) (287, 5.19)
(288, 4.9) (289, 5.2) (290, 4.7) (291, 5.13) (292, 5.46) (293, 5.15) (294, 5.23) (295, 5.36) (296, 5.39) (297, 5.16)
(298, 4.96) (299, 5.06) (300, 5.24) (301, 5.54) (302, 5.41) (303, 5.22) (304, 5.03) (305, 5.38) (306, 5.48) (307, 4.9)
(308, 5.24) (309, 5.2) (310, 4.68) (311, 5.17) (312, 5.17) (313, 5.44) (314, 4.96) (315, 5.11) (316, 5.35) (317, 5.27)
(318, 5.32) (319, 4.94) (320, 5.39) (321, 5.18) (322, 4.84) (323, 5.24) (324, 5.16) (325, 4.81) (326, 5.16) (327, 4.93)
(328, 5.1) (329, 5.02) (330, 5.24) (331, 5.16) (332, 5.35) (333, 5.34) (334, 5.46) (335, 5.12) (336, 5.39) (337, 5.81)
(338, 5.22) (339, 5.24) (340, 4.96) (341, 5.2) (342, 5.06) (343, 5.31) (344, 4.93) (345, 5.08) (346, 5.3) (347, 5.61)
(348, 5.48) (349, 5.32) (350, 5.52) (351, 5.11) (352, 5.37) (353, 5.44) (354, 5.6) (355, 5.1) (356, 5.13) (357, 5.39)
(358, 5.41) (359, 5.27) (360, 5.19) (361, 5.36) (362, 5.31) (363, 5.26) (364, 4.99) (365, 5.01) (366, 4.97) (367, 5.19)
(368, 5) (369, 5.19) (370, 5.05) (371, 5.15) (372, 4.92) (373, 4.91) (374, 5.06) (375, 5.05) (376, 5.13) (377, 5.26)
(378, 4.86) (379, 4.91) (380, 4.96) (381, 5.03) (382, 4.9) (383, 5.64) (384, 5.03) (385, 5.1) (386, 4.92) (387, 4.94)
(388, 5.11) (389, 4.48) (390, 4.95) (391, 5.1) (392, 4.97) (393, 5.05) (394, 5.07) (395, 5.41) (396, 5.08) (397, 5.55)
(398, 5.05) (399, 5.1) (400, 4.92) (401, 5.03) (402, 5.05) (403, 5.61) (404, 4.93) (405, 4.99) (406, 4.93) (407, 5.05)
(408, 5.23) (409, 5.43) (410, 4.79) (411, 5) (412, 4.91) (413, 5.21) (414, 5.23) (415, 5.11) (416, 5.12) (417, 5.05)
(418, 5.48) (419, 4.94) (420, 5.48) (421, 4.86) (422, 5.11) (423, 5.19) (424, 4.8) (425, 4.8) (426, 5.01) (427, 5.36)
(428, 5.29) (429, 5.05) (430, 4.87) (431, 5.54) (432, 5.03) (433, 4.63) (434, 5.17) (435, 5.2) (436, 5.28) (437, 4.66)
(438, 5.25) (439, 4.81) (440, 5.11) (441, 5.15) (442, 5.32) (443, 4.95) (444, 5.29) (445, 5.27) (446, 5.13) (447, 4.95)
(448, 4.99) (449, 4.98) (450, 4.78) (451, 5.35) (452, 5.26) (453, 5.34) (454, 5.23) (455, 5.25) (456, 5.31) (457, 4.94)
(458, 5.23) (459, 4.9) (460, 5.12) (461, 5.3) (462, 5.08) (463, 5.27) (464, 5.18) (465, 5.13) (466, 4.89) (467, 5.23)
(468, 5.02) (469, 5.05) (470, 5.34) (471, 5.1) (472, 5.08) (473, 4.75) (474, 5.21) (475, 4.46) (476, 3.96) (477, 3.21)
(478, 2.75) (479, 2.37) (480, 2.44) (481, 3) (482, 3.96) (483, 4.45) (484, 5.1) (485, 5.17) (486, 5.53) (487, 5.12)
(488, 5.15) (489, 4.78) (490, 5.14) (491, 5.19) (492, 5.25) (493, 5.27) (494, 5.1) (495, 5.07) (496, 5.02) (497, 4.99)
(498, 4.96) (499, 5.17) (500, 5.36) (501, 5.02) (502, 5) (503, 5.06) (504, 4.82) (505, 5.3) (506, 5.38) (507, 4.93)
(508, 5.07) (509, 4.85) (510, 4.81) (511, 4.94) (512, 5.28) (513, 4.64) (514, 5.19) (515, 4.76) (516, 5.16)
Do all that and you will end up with 1.00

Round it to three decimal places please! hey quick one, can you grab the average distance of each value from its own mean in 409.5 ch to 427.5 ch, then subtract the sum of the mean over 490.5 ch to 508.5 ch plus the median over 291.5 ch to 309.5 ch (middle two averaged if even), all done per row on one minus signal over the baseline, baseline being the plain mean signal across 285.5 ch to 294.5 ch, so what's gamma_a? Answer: 0.053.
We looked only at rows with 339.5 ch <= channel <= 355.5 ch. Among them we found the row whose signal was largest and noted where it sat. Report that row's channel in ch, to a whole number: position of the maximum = 347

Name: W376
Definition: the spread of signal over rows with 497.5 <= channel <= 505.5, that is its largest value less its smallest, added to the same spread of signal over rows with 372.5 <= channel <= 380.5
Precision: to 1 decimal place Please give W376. 0.9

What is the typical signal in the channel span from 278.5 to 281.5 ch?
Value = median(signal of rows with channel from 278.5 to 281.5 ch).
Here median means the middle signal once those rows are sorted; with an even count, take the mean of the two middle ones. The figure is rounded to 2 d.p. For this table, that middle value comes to 5.60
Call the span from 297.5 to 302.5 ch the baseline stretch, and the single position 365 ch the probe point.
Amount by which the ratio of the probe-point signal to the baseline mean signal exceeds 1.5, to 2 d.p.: -0.54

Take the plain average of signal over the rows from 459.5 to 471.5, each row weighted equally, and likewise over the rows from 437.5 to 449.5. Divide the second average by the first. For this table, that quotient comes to 0.99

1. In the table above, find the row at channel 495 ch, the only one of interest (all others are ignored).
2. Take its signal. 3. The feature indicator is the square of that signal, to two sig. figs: 26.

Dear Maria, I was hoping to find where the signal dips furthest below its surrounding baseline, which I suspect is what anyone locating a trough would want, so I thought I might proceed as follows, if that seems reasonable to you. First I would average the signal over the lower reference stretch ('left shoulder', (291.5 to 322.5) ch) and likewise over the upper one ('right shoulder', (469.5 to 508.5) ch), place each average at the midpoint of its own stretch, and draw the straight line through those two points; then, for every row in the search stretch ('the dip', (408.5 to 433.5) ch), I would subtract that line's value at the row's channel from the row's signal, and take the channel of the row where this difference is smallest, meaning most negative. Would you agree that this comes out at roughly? 433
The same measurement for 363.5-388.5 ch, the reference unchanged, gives 378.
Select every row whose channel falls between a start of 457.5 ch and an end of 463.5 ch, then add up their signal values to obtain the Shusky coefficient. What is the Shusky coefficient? 31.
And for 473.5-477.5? 17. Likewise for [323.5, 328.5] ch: 25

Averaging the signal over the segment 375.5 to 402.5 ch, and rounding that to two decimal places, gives 5.06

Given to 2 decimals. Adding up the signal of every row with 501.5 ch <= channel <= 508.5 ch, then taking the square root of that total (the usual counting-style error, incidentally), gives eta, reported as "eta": 5.96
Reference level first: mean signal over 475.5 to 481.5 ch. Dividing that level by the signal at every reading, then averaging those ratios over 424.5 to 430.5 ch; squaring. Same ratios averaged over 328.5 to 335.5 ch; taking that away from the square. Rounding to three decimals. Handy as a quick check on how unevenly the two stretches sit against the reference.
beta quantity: -0.222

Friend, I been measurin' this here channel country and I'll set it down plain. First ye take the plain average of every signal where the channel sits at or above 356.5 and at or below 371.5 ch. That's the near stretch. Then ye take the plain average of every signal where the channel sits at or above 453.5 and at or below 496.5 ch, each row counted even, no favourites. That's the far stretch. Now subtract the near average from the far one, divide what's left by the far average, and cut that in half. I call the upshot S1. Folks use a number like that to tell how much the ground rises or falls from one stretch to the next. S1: -0.043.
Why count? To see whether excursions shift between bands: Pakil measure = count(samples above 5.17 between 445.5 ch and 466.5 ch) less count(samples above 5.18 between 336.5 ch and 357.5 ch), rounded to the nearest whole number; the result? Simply -4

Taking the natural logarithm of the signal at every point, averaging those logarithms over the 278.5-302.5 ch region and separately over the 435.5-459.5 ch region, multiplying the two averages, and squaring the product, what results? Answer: 7.38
